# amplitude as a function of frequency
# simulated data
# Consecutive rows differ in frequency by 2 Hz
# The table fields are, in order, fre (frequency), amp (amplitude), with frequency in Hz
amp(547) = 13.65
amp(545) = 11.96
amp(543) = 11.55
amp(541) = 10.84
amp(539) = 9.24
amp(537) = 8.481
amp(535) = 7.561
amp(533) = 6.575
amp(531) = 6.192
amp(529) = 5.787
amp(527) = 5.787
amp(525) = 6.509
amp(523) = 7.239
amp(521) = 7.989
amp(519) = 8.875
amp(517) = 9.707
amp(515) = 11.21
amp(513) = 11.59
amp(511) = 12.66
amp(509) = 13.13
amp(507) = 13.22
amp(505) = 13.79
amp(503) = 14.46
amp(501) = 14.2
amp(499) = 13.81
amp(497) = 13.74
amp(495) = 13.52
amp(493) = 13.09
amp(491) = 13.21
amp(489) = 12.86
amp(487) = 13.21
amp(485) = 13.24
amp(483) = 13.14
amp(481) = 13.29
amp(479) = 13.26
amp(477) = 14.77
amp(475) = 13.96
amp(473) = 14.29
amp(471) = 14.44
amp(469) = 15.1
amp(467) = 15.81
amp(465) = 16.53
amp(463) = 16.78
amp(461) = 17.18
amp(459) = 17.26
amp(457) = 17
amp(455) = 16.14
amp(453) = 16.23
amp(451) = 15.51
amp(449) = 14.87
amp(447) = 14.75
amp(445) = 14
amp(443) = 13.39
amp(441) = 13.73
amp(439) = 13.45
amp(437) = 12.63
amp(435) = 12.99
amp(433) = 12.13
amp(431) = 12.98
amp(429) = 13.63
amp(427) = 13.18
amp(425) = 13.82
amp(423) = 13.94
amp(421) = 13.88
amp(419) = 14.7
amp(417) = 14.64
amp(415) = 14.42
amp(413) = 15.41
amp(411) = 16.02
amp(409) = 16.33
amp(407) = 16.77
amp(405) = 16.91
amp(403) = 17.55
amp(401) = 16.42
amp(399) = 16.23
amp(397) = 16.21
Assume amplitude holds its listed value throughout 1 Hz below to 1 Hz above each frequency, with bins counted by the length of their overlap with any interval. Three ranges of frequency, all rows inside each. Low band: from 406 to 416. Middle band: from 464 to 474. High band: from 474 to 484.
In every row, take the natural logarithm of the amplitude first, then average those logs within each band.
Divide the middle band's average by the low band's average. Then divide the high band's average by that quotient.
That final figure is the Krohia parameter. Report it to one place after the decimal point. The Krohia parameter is 2.6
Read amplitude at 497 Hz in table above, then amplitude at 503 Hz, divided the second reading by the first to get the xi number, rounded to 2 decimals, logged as 1.05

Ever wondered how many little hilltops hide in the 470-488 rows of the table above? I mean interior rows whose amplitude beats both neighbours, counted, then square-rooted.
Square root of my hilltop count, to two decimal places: 1.73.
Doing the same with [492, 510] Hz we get 1.00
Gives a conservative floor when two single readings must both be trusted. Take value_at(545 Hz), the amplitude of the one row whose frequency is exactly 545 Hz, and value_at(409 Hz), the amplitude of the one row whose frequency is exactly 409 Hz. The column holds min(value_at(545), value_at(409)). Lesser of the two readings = 12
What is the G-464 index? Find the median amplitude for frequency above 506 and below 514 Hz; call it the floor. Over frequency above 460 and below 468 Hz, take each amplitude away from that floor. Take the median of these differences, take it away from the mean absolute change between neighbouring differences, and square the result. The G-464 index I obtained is 18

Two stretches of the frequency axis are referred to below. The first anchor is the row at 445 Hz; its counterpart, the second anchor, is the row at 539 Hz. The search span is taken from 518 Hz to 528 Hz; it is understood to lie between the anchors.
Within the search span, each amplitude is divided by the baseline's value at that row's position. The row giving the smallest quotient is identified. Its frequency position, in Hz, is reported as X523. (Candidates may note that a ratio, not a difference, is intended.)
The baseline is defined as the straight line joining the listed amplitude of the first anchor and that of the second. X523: 527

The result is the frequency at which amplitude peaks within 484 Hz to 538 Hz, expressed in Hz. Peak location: 503 Hz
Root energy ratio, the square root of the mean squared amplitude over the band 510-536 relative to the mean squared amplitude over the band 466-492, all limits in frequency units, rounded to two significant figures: 0.62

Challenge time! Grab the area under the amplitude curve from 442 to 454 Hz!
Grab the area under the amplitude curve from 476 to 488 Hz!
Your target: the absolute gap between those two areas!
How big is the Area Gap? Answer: 16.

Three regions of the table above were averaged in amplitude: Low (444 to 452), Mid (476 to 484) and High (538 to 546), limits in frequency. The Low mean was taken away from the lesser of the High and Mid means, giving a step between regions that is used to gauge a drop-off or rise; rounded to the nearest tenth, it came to -3.9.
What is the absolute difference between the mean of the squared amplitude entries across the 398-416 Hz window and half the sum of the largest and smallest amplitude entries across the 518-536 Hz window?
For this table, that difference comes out 257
